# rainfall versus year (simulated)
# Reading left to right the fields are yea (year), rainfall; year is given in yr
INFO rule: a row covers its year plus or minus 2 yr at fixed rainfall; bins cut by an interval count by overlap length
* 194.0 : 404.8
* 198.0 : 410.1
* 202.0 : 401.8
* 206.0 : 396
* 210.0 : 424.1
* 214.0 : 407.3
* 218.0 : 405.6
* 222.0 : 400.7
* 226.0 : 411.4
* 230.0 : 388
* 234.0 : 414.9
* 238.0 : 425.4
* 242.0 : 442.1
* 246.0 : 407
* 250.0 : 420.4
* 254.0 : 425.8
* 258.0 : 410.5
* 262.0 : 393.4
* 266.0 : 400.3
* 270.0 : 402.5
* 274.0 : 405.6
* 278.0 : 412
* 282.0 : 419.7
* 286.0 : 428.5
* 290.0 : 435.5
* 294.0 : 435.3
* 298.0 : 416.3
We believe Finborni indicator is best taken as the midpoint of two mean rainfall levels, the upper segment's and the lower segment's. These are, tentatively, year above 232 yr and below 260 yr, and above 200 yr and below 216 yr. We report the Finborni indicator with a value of 414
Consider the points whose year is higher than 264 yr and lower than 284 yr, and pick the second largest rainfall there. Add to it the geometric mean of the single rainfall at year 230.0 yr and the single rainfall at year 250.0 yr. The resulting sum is 816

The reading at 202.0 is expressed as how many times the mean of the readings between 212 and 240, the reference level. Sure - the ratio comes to 0.99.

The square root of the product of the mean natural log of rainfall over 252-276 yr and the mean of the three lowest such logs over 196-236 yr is 5.99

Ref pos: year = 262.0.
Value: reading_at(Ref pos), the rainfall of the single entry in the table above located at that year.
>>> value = 393.4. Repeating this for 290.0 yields 435.5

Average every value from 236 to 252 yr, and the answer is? 424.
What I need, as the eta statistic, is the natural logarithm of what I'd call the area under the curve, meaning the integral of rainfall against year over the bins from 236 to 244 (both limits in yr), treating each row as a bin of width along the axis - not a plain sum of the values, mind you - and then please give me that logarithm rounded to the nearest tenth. 8.2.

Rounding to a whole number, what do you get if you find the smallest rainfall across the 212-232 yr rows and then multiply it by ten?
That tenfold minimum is 3880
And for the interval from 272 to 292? 4056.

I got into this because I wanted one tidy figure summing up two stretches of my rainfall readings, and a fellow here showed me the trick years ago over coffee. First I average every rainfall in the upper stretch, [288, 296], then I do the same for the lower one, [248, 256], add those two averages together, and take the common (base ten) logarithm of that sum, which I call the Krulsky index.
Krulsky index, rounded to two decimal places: 2.93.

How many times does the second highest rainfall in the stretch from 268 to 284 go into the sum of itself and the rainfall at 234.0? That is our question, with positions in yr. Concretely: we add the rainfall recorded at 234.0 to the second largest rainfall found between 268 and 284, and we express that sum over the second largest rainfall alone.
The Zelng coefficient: 2.01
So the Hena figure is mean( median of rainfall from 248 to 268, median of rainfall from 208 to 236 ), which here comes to 409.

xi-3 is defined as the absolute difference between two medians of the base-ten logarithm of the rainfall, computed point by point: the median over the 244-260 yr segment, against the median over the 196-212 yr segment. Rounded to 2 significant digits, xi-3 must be 0.010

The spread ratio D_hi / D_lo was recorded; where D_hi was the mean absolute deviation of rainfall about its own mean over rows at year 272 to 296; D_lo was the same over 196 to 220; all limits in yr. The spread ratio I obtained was 1.6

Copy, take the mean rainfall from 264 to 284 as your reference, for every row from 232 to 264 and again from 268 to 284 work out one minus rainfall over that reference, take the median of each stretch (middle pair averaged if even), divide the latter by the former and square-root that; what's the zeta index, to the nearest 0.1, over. 0.3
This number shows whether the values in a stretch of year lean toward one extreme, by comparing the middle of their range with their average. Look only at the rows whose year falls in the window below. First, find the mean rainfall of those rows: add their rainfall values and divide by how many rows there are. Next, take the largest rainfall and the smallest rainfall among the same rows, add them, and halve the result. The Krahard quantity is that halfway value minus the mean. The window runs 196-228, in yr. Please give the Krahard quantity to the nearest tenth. 2.9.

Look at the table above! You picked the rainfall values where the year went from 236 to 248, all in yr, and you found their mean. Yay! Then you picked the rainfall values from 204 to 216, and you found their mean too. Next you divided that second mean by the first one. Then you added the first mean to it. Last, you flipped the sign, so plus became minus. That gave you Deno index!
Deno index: -426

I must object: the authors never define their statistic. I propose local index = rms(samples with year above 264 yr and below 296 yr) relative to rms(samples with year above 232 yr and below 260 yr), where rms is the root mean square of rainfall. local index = 0.99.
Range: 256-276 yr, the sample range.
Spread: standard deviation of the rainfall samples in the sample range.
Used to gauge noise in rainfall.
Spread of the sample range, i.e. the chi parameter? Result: 6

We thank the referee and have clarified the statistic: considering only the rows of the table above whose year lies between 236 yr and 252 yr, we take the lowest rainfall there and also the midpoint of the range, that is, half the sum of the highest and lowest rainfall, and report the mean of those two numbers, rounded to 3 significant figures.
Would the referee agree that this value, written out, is 416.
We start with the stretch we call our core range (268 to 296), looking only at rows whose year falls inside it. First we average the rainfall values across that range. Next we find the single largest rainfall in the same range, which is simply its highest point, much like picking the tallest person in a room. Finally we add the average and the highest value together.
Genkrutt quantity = 855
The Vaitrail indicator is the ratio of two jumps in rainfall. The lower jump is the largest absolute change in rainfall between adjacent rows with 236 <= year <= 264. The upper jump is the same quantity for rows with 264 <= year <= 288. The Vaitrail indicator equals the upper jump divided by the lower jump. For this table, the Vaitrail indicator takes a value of 0.25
